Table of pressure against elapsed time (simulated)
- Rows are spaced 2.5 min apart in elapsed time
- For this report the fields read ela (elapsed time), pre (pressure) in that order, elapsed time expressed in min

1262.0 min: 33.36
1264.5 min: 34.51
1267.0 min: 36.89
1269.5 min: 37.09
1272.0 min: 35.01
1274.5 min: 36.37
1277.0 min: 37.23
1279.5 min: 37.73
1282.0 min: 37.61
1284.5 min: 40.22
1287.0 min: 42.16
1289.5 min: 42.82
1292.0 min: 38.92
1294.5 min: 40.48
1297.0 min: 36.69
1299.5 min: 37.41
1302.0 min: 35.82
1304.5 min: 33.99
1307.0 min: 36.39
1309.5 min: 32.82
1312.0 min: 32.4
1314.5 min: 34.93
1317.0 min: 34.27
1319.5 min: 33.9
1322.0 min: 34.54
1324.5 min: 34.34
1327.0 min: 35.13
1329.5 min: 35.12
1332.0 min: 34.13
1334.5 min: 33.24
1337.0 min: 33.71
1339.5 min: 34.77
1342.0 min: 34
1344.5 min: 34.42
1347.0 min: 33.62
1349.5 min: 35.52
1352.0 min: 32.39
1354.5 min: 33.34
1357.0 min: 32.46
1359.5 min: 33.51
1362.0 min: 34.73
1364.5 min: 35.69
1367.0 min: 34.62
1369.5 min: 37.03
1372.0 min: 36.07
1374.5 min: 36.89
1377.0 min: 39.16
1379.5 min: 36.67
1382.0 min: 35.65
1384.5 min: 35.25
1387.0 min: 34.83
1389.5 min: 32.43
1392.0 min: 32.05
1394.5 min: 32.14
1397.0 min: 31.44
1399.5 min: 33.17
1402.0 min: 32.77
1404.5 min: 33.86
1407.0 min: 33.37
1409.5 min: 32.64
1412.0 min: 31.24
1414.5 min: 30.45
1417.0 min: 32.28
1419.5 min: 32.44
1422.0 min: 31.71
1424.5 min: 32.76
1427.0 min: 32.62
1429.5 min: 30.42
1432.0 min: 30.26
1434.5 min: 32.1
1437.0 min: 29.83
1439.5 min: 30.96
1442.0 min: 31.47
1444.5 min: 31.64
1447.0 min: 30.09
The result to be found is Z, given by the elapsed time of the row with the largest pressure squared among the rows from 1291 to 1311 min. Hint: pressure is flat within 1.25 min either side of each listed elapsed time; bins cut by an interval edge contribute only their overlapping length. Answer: 1294.5 min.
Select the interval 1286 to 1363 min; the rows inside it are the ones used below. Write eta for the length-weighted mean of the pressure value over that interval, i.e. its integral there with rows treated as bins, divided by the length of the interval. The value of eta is 35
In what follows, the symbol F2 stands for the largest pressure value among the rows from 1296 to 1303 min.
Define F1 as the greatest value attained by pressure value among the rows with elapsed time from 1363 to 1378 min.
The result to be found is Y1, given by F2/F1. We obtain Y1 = 0.96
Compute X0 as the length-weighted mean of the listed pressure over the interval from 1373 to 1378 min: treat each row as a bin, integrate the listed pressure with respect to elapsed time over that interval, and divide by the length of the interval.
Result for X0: 38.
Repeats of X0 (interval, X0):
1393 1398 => 32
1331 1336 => 34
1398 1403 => 33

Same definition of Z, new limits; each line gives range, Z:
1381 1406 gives 1382.0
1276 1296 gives 1289.5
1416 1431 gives 1424.5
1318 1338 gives 1327.0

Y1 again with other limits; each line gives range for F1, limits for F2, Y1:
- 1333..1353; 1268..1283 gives 1.06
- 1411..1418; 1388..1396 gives 1.00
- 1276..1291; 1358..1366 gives 0.83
